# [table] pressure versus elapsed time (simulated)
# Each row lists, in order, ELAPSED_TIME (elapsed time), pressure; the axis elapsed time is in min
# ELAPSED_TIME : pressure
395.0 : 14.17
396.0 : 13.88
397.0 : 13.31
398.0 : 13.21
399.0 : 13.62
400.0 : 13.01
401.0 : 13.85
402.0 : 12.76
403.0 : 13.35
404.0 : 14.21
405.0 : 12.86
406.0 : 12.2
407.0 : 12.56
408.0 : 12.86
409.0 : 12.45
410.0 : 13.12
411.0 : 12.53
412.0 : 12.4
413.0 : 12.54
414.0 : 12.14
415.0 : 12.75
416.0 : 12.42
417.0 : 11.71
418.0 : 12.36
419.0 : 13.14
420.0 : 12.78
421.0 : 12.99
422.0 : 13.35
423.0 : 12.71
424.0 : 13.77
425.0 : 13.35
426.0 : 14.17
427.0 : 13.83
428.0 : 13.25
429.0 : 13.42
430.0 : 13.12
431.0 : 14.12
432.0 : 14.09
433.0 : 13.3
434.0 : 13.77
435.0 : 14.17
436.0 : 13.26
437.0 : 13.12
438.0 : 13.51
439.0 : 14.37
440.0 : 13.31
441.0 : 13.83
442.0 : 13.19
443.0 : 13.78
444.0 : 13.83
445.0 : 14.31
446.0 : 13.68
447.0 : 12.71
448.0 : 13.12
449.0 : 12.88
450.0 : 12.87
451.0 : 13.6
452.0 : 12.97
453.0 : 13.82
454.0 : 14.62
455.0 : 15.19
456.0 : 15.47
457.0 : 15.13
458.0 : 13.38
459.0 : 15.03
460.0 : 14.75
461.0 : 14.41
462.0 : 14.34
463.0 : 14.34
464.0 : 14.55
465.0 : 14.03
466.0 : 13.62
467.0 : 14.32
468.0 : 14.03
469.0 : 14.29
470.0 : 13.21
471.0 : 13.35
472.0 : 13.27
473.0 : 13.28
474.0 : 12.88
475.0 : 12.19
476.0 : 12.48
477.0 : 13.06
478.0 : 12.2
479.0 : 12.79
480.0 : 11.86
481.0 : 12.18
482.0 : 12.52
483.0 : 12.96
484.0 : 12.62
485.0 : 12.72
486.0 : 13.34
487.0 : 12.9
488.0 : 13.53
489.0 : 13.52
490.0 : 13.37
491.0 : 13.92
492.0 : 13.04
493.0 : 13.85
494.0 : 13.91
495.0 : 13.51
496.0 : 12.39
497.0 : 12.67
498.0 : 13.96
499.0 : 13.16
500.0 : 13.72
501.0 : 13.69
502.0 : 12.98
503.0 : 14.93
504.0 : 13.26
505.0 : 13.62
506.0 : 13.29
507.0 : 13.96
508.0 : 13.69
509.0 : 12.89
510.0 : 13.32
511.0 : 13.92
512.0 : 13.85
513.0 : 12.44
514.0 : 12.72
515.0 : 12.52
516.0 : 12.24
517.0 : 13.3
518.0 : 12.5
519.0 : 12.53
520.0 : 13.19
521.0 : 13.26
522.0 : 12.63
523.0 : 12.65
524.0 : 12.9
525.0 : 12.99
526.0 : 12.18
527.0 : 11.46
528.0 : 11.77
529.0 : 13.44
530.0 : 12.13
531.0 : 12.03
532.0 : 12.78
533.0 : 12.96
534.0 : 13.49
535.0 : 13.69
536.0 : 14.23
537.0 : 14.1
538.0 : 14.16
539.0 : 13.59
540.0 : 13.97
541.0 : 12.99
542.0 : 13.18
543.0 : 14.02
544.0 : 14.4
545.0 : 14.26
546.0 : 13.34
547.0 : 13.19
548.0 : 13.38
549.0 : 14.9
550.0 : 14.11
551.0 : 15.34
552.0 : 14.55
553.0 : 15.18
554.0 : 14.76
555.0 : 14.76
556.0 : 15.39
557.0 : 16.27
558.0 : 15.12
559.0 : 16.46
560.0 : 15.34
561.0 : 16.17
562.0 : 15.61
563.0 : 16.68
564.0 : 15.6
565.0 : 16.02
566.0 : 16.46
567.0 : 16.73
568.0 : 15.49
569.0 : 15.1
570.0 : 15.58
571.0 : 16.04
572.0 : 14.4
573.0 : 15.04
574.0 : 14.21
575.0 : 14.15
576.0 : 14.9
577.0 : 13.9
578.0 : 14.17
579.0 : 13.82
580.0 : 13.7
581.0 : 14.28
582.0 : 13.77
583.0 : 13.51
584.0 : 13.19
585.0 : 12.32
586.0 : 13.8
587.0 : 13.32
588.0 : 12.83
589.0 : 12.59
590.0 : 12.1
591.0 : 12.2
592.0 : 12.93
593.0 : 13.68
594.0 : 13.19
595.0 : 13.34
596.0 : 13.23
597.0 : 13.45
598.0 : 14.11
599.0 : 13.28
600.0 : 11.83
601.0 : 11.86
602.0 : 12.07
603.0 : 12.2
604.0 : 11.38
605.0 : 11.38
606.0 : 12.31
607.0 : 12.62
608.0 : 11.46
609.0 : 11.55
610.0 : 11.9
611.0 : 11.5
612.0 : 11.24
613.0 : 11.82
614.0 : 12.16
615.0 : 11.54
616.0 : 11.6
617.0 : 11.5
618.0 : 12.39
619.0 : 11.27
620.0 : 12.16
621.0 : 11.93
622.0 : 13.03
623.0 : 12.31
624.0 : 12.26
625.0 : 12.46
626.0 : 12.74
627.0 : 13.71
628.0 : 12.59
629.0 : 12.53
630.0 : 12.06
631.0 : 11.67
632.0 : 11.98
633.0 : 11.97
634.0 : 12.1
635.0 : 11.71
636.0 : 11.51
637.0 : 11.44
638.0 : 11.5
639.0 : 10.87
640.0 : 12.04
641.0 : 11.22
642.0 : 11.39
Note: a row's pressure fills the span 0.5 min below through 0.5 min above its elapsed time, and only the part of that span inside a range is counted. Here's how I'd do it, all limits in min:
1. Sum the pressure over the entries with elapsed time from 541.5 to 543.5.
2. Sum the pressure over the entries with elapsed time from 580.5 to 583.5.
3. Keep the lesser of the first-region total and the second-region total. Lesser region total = 27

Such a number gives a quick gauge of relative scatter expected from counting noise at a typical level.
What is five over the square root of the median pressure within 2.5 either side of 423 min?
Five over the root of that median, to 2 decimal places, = 1.37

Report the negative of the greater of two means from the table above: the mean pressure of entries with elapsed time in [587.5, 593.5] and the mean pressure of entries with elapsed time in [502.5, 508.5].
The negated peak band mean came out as -13.8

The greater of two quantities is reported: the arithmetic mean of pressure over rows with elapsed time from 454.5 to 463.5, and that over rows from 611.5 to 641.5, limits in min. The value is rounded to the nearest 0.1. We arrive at 14.7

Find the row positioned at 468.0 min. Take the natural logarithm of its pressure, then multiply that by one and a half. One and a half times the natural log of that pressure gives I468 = 3.96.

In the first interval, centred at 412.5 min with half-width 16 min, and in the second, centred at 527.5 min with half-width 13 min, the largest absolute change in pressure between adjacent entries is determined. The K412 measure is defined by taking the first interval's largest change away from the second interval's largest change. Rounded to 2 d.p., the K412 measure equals 0.32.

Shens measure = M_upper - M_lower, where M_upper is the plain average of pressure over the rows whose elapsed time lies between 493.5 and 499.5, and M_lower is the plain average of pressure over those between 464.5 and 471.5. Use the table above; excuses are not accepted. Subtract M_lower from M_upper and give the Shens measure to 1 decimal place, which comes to -0.6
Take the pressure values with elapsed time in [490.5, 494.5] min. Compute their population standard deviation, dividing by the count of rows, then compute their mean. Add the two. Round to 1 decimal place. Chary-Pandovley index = 14.1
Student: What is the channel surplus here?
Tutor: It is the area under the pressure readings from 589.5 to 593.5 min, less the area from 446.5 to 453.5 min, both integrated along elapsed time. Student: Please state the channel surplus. -41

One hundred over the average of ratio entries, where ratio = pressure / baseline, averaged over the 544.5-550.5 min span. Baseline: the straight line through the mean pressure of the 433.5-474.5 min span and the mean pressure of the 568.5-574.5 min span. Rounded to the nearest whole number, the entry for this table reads 107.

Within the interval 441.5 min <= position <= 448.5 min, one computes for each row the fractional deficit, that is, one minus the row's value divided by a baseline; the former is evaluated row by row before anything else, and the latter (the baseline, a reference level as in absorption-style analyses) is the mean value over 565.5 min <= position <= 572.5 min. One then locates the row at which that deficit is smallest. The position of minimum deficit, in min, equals 445.0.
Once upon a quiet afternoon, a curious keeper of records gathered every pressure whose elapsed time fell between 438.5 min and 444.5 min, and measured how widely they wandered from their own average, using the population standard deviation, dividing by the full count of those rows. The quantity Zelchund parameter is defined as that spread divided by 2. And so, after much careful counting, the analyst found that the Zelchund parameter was 0.19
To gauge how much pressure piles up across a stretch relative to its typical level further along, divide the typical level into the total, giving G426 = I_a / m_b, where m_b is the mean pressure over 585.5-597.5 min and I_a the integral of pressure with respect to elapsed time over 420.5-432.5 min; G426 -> 12.4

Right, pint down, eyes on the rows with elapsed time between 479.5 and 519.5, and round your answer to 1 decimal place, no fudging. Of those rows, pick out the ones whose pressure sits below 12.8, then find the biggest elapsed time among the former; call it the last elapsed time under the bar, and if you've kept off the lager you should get 519.0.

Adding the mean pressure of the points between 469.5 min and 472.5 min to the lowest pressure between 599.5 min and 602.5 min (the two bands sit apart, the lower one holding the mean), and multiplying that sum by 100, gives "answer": 2511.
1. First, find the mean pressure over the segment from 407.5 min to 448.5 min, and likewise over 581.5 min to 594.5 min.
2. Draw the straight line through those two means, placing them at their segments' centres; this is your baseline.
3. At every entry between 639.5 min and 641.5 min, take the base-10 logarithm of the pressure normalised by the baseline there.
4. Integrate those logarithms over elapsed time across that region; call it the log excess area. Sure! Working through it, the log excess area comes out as -0.10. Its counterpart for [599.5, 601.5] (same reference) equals -0.08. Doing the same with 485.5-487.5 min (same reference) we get 0.00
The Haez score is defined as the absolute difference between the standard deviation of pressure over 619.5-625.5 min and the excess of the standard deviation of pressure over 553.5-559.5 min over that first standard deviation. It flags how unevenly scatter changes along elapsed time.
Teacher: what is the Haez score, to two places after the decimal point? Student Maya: 0.00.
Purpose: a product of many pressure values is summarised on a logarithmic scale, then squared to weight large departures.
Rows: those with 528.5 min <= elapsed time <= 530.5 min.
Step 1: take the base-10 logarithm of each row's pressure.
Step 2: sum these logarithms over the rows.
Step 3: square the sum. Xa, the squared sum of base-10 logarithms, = 4.9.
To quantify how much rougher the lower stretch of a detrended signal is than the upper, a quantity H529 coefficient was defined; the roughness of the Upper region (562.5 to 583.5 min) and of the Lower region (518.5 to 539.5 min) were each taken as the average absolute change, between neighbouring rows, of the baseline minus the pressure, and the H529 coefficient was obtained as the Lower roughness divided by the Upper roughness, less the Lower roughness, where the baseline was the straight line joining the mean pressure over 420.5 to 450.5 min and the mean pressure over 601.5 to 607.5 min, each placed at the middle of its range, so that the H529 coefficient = 0.34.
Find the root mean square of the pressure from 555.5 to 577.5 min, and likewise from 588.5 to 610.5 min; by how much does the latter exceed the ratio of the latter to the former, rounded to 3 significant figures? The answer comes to 11.7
